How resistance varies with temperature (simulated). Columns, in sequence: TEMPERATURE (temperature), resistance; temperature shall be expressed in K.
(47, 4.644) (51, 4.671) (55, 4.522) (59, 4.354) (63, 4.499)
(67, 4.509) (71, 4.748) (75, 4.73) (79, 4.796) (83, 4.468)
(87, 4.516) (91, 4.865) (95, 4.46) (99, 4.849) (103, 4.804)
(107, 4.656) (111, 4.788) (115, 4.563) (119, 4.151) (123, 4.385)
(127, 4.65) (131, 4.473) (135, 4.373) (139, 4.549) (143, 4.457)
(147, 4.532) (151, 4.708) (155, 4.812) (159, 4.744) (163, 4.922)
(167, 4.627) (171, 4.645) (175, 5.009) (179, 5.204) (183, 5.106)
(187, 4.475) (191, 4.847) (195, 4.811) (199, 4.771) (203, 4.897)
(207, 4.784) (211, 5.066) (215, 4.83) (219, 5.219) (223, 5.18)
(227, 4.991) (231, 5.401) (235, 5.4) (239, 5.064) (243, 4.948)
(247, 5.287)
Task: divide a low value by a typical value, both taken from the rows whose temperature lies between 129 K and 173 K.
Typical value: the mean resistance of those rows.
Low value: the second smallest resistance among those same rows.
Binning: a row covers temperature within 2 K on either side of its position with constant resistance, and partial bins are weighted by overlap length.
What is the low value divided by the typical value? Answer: 0.964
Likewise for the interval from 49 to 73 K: 0.989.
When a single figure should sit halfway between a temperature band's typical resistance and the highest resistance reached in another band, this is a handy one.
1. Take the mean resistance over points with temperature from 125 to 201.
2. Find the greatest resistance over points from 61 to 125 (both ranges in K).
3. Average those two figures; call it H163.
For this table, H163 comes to 4.79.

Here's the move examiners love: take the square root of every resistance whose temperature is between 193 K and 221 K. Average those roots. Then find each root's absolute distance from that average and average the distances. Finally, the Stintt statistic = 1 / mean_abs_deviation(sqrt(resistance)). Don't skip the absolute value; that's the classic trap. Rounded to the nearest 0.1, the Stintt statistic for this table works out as 33.8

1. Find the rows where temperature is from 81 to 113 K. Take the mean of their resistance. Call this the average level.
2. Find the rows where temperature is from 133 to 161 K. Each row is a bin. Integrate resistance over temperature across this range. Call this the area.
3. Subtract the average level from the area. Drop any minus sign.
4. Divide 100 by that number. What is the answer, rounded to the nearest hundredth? 0.81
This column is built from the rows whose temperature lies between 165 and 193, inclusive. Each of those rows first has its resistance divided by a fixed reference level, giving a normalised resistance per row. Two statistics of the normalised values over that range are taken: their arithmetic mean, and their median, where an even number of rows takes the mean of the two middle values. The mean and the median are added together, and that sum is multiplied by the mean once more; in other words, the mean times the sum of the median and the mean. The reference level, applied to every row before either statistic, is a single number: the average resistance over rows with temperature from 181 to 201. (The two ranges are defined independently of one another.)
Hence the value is 2.04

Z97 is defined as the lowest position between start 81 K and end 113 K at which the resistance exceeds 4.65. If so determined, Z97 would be 91 K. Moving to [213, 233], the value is 215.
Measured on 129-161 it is 151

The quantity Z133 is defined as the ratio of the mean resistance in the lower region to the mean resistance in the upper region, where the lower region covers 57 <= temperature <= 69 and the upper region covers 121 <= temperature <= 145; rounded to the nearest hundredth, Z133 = 0.99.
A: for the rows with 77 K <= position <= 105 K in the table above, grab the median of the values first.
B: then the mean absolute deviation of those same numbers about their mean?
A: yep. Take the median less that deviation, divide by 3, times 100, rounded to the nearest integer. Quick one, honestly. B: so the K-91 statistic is 154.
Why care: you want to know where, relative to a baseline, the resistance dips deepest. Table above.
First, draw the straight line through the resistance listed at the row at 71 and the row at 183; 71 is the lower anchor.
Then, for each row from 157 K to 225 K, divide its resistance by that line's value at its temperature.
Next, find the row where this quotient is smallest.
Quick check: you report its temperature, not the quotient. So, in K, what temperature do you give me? 187 K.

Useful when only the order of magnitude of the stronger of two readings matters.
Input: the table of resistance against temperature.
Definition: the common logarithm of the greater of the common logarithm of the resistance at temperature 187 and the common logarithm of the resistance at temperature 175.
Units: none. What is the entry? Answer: -0.1551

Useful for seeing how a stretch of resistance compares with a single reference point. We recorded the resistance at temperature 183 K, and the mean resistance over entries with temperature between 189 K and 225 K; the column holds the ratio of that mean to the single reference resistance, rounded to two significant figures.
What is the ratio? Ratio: 0.97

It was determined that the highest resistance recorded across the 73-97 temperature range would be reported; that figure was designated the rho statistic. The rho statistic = 4.865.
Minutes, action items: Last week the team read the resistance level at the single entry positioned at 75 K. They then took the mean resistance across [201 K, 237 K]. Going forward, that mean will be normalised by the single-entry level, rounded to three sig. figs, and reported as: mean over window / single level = 1.08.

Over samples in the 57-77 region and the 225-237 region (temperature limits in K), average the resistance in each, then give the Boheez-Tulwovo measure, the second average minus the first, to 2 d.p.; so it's 0.70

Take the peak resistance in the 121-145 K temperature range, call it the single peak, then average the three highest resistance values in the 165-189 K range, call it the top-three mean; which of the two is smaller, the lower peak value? 4.65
